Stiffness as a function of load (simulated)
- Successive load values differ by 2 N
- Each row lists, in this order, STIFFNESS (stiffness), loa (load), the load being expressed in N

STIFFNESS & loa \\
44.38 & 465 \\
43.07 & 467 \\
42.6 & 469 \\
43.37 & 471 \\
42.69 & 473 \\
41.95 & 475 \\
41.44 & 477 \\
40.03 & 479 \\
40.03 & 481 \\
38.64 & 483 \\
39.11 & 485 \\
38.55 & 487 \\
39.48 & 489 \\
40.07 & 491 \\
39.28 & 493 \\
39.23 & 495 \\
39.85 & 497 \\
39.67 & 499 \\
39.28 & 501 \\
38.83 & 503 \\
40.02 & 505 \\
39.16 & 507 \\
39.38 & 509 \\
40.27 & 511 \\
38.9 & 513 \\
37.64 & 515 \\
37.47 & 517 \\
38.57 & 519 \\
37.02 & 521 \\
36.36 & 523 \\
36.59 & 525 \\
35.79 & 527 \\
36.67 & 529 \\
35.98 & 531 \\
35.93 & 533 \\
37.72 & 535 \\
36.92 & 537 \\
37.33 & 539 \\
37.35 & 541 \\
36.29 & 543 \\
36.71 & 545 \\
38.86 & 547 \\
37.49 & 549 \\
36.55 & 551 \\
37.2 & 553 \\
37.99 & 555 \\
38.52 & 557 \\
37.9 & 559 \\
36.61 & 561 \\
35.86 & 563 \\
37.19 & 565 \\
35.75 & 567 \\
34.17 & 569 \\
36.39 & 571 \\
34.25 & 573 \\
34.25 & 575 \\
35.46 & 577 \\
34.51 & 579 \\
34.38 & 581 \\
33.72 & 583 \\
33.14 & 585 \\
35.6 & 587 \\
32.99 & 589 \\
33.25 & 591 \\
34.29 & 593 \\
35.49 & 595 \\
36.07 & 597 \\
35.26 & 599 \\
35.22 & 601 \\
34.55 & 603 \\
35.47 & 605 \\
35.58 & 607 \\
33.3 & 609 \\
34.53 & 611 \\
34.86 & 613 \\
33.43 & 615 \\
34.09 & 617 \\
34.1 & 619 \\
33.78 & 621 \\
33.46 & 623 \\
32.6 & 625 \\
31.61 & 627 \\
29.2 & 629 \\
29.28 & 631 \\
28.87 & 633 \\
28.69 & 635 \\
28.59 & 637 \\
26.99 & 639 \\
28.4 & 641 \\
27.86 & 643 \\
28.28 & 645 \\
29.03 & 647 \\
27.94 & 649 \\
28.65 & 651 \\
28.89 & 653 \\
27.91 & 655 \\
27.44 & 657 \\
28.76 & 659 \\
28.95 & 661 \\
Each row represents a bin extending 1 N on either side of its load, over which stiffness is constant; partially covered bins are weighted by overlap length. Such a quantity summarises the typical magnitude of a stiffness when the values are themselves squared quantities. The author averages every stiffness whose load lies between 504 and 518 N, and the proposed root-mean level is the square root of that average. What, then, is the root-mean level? 6.2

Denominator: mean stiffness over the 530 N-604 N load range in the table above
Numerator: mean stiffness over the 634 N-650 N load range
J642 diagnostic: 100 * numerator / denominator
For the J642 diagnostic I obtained 79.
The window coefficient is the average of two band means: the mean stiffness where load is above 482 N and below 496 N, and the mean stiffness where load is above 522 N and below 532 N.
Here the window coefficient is 37.7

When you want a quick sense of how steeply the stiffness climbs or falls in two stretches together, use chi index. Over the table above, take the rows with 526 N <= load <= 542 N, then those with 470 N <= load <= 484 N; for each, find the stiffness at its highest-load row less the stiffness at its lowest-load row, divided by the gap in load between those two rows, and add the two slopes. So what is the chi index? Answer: -0.28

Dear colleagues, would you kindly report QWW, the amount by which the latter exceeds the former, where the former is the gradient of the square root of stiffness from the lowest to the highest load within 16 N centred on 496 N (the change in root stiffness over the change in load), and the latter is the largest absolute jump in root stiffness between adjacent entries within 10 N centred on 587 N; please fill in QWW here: 0.23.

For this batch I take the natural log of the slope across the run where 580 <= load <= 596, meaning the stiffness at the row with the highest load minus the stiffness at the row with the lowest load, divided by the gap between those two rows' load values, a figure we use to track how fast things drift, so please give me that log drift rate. -2.5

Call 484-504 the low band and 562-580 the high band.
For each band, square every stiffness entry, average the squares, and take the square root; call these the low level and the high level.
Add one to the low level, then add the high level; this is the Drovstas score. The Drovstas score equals 76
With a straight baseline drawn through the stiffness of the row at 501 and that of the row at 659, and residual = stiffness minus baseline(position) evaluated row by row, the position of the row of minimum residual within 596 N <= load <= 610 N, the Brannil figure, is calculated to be 609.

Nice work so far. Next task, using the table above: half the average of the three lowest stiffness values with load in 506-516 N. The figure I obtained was 19.3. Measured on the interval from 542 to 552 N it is 18.3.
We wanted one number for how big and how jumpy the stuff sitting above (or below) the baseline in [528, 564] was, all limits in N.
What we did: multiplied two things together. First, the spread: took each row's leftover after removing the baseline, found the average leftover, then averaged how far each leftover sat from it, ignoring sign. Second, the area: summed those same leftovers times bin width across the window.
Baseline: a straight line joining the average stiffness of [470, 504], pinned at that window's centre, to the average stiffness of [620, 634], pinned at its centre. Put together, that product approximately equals 25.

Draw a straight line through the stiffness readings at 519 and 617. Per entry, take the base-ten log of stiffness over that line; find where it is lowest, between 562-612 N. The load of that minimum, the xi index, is 585 N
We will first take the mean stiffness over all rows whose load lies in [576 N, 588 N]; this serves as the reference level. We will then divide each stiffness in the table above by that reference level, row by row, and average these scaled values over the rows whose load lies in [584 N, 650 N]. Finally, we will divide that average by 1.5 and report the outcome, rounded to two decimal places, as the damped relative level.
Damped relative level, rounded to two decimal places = 0.62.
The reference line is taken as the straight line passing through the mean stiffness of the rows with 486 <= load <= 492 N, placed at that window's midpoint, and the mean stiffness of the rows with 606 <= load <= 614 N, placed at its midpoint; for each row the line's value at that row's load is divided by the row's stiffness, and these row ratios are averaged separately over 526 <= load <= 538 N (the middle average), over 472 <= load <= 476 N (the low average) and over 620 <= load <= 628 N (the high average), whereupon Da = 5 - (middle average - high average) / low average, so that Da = 5.00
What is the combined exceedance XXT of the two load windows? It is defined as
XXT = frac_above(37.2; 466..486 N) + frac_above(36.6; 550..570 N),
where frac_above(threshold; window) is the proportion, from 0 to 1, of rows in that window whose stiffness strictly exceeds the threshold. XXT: 1.60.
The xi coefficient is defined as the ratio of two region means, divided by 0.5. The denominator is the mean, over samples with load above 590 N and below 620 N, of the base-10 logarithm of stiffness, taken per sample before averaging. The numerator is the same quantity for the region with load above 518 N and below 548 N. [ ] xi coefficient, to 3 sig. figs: 2.04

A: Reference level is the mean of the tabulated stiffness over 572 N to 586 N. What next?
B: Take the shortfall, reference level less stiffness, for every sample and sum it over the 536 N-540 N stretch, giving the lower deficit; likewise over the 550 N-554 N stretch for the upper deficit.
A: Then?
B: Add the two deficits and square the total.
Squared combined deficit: 122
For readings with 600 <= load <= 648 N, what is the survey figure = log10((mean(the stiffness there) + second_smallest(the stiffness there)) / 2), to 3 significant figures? 1.47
